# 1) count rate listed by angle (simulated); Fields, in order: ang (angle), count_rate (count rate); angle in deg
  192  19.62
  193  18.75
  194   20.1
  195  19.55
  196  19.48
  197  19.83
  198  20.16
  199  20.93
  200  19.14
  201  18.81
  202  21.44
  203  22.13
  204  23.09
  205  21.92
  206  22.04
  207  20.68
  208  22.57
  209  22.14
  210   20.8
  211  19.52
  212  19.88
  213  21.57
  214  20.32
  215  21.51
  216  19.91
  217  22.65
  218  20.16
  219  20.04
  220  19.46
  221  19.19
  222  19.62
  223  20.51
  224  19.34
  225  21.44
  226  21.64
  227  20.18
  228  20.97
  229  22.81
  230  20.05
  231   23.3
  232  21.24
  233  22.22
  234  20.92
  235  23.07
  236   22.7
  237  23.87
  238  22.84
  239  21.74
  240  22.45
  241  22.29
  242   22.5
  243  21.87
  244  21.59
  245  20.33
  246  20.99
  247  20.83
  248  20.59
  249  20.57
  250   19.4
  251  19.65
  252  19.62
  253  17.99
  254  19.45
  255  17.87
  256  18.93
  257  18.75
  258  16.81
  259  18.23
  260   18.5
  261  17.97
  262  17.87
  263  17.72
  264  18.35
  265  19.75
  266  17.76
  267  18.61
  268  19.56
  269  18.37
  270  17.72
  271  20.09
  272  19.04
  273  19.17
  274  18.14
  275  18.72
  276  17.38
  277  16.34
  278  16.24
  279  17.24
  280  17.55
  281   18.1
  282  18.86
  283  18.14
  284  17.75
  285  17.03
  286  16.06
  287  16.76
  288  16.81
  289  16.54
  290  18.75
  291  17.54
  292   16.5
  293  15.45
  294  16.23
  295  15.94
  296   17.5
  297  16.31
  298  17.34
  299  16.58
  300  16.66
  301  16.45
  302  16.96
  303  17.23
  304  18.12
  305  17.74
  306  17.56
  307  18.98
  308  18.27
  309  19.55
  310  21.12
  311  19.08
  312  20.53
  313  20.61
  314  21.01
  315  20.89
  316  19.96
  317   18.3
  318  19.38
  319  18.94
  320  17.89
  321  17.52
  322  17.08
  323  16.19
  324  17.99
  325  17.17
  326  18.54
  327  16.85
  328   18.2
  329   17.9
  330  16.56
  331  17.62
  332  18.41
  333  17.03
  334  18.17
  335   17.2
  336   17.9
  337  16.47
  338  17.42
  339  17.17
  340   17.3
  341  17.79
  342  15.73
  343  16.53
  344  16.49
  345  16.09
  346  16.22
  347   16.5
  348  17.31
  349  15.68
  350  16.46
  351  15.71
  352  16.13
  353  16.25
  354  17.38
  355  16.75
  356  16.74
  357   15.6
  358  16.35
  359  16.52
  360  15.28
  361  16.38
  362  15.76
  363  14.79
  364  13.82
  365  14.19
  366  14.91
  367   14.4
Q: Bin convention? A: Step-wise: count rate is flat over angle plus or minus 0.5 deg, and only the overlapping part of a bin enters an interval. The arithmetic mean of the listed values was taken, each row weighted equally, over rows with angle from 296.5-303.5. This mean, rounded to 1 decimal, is 16.8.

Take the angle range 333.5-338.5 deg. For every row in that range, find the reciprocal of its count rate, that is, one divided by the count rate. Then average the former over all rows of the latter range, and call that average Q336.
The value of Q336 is 0.0574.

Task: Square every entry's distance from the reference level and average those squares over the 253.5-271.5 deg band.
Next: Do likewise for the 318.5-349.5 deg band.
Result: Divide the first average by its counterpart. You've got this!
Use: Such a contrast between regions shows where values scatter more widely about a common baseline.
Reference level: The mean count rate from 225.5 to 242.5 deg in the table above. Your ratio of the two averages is 0.56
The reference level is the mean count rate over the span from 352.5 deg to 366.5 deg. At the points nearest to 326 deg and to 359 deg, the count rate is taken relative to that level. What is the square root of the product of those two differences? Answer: 1.4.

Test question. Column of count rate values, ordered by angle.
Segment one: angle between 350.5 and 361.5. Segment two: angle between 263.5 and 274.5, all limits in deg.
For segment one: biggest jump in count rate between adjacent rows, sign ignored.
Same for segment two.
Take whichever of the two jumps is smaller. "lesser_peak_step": 1.24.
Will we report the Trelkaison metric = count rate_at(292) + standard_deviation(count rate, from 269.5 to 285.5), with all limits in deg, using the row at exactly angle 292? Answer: 17.5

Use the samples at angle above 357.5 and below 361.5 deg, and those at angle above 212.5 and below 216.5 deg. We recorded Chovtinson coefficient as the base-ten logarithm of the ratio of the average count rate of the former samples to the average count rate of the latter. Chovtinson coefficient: -0.11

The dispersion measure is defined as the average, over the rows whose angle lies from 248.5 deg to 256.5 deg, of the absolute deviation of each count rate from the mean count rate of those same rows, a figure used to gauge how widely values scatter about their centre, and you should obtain 0.69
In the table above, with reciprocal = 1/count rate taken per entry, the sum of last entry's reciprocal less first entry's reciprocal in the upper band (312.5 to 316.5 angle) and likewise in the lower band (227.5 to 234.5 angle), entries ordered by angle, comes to 0.002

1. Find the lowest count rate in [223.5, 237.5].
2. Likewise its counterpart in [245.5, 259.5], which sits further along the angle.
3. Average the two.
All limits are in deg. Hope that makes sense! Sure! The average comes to 18.1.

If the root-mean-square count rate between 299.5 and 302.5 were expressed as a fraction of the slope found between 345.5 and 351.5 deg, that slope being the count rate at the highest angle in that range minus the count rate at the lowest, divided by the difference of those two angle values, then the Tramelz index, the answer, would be -164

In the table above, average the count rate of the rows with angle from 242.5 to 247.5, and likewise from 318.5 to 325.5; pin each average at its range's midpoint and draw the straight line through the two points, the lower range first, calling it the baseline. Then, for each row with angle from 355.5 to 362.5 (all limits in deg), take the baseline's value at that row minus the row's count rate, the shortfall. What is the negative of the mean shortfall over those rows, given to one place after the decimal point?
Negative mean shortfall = 0.3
